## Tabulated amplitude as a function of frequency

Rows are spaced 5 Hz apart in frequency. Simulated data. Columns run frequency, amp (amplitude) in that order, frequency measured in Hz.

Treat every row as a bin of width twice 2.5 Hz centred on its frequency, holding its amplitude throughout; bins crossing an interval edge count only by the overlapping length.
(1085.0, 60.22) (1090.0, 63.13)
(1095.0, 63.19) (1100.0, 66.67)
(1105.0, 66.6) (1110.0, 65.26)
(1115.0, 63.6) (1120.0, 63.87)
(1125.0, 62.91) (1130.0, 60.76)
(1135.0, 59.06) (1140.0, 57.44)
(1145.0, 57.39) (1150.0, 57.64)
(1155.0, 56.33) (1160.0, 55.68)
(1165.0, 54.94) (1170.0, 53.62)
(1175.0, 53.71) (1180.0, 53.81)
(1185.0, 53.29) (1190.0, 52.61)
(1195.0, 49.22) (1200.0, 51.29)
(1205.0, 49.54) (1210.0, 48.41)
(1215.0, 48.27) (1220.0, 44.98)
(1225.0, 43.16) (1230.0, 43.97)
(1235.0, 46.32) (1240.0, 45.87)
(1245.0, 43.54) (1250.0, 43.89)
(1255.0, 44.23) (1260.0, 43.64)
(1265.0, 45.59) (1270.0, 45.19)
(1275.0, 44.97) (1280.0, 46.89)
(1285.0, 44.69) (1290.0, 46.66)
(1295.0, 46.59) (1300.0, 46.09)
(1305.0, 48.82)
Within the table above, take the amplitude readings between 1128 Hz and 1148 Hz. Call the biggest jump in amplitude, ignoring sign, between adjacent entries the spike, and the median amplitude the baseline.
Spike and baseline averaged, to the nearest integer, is 30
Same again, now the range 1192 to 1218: 26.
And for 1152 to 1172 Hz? 28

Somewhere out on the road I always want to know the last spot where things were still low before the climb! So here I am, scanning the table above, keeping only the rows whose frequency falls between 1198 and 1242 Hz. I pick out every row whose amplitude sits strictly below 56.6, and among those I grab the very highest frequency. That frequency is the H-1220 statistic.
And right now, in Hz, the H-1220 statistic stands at 1240.0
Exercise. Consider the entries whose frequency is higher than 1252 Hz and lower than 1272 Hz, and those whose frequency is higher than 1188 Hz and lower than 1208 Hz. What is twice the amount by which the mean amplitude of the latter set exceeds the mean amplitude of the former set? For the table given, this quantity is 12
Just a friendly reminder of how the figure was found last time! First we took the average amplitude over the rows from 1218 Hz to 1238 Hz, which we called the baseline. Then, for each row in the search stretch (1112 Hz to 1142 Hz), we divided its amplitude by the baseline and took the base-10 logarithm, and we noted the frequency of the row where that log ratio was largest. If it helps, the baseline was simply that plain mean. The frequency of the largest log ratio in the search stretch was 1120.0 Hz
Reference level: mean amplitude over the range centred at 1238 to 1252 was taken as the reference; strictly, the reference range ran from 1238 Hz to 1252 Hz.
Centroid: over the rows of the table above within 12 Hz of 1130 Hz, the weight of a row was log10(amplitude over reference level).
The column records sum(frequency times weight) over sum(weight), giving 1129.1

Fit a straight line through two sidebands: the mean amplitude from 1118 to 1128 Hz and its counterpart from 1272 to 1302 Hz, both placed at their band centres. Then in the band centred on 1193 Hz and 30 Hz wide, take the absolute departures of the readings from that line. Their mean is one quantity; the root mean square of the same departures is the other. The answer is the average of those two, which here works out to 4.4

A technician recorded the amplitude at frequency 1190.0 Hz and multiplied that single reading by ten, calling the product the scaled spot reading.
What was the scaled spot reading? 526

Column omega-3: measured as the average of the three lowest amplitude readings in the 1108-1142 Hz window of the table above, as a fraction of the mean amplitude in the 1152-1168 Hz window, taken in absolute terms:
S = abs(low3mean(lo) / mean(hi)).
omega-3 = 1.06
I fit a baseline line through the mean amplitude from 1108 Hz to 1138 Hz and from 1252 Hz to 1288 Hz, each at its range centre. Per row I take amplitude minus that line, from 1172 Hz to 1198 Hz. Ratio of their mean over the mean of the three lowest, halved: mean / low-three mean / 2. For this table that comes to 0.42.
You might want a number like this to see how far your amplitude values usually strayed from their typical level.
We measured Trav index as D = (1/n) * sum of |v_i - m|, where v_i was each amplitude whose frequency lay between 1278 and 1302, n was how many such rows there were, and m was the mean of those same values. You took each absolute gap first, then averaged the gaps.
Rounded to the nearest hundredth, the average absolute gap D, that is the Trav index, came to 0.64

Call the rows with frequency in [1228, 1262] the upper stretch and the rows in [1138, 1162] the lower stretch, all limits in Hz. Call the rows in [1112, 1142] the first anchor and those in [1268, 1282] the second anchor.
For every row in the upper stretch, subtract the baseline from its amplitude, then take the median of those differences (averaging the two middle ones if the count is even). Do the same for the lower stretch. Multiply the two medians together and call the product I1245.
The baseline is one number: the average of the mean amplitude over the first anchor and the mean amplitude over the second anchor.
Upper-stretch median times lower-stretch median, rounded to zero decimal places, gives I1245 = -37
